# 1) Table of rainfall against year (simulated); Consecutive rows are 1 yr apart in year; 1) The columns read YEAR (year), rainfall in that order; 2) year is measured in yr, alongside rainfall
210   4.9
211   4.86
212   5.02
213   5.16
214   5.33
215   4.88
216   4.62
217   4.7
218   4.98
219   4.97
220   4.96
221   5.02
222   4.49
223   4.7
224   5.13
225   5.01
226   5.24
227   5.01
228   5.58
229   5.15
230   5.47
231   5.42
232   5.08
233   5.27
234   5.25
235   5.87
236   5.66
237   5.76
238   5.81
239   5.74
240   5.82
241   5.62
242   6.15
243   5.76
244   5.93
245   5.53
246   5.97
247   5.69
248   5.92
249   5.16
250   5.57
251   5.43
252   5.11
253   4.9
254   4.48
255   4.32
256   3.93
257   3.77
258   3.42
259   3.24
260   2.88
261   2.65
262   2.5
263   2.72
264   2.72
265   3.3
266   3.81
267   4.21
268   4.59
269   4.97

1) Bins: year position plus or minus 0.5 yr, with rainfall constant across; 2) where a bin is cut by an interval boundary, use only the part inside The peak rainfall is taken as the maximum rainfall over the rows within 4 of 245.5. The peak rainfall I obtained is 6.15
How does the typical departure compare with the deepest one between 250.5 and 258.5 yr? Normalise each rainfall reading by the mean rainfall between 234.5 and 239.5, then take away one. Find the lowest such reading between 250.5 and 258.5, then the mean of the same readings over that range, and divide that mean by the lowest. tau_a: 0.57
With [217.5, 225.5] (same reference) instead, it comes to 0.67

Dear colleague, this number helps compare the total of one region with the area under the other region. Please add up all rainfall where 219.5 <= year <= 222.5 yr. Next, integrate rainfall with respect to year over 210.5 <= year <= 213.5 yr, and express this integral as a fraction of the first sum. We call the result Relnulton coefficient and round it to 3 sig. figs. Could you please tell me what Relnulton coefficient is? 1.04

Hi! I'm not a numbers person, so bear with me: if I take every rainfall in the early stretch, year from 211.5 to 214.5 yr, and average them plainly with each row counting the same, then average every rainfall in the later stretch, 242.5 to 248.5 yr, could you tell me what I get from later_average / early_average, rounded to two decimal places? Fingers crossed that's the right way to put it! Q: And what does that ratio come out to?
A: 1.12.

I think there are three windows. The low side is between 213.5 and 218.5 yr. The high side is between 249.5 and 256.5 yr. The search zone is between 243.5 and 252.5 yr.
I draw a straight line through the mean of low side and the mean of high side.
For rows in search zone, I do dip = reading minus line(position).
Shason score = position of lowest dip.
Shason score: 252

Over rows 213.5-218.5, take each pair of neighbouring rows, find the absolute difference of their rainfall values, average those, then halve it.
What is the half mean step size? 0.134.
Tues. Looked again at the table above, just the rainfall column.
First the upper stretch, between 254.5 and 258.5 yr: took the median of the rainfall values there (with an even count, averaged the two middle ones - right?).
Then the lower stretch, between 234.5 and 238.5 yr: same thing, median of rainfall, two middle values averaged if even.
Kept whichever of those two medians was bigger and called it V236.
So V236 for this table 5.8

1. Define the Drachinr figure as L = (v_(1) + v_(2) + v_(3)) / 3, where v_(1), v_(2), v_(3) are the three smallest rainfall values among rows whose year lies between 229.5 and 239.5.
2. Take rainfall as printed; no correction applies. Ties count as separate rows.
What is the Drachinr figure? 5.20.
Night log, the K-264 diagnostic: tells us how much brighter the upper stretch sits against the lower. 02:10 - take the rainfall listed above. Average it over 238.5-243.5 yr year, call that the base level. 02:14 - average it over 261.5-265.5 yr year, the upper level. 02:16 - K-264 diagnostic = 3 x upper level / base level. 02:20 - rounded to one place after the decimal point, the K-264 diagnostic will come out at 1.4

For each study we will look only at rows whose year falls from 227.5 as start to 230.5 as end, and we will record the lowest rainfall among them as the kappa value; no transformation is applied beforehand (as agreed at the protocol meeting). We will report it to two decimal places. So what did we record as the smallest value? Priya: 5.15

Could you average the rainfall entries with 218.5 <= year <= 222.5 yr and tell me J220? 4.9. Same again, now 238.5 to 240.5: 5.8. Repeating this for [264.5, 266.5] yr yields 3.6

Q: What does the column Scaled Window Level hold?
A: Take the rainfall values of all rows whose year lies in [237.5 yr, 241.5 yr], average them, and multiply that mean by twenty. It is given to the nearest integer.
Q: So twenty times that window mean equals 115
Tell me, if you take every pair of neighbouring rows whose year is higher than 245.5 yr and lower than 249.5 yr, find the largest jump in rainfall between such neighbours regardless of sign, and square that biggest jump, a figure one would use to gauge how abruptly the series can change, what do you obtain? 0.6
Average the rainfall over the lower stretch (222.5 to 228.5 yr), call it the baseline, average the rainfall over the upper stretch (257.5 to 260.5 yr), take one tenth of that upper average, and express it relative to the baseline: 0.062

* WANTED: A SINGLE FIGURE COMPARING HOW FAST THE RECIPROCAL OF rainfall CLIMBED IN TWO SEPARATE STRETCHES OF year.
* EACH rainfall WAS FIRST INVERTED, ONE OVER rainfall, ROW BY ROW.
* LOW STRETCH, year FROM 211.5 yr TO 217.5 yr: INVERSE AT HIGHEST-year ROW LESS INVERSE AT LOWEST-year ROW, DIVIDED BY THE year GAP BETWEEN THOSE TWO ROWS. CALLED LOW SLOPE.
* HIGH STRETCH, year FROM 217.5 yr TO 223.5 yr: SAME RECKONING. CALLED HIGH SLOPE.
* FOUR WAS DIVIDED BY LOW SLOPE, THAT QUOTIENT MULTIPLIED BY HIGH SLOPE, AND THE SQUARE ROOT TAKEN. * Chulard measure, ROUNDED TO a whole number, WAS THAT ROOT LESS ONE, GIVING 1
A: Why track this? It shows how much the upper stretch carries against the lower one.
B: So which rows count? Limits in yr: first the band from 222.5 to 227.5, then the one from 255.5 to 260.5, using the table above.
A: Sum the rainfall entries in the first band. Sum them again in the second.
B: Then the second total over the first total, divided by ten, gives 0.07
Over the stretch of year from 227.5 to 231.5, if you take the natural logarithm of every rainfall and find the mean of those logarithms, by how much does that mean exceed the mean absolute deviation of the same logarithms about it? 1.66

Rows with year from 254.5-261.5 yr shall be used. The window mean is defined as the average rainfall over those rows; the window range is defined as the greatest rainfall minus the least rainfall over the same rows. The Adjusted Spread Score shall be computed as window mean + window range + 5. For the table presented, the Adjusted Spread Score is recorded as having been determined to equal 10.13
